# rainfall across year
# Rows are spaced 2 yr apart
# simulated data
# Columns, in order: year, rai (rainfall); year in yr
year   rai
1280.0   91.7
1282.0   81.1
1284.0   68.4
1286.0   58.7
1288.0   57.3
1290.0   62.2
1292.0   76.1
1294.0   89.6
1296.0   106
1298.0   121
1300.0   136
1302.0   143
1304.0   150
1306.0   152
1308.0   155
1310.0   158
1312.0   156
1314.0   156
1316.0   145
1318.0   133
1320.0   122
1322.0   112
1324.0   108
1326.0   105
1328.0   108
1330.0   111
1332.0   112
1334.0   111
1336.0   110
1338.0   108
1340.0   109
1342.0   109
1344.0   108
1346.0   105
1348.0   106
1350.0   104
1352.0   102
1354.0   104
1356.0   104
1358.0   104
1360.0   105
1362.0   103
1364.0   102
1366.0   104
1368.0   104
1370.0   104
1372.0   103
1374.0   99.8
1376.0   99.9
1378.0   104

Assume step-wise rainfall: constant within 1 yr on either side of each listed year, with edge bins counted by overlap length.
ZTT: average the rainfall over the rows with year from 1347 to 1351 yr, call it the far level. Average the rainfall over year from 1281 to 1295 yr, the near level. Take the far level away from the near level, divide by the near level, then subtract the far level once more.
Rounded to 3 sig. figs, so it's -105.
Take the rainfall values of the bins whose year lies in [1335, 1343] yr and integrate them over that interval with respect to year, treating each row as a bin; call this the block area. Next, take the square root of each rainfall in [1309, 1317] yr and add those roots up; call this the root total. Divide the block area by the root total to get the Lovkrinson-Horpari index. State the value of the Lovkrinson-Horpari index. 17.6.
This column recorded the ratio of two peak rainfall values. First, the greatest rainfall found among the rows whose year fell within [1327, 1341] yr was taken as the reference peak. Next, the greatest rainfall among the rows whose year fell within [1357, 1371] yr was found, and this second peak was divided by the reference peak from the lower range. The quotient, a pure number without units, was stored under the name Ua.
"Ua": 0.94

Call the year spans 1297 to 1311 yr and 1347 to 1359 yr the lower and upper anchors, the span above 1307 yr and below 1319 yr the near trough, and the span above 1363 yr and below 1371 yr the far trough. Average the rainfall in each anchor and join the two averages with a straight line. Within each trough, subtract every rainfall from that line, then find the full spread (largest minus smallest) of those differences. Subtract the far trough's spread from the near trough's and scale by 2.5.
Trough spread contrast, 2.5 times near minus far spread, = 32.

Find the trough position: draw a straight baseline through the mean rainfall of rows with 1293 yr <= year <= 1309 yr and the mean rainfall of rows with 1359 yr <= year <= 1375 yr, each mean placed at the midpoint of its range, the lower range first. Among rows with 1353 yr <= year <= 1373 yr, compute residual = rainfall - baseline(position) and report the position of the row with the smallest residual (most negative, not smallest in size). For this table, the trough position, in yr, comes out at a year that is 1354.0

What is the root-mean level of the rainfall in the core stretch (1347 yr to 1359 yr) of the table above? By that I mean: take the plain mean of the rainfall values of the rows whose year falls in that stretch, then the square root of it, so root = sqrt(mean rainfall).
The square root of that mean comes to 10.2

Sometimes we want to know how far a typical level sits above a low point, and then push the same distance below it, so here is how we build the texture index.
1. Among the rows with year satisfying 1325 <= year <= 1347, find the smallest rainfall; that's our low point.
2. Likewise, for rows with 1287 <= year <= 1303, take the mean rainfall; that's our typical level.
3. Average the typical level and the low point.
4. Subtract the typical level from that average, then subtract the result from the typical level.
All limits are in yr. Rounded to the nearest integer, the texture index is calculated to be 96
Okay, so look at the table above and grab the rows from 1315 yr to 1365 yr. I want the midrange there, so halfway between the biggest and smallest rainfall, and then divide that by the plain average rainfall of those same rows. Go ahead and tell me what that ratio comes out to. 1.12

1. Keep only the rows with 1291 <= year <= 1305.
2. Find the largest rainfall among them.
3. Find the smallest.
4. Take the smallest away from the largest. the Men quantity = 74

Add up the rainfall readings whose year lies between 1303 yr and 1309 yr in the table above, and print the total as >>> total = 457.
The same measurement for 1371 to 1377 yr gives 303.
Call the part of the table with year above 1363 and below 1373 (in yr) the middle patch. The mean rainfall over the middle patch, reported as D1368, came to 103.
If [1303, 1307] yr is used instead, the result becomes 151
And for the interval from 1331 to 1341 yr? 110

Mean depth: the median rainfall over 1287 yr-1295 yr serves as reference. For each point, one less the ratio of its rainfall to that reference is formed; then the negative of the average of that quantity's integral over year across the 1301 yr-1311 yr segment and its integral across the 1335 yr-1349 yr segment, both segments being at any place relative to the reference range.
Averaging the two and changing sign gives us 9.9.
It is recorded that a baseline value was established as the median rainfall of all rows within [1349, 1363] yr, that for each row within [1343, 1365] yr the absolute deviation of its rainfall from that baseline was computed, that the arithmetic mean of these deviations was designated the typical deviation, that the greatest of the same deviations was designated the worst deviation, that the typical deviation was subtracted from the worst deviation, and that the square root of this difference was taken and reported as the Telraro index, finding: 1.7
